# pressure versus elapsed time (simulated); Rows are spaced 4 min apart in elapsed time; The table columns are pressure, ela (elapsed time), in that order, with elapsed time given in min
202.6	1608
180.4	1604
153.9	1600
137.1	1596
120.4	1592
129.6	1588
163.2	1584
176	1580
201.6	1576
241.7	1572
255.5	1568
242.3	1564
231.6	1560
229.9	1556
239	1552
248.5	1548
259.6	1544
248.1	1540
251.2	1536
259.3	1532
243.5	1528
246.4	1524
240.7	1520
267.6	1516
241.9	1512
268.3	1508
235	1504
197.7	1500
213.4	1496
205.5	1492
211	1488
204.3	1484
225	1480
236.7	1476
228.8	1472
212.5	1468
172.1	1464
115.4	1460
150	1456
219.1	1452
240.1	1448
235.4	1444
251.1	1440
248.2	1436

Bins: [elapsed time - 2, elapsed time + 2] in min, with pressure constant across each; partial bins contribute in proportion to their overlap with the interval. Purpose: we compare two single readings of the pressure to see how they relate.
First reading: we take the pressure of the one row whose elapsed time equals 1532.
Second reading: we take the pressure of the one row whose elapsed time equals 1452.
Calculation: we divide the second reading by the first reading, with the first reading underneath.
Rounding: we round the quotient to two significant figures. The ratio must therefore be 0.84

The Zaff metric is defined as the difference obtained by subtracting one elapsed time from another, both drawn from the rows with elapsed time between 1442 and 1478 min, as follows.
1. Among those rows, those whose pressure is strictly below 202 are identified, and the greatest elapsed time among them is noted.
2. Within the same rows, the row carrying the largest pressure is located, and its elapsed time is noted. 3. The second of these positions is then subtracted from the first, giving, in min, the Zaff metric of 16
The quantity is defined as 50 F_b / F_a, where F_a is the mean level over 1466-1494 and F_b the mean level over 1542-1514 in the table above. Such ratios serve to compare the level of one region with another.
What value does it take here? 58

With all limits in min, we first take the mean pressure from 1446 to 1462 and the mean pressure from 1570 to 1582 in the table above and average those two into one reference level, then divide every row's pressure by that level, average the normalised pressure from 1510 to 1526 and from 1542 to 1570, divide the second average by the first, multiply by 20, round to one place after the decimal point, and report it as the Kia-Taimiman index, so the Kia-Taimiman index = 19.6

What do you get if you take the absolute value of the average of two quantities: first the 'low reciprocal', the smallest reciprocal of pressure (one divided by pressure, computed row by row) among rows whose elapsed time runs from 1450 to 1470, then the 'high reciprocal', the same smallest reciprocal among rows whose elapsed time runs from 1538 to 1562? 0.0042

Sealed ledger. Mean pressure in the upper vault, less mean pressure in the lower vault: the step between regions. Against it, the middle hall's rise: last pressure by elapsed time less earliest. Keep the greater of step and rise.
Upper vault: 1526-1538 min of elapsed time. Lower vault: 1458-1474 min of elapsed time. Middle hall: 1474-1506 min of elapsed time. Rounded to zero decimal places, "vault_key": 69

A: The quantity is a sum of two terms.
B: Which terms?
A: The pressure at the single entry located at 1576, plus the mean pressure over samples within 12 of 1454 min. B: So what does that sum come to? 390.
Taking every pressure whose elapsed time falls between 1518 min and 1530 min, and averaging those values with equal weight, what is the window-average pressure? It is 244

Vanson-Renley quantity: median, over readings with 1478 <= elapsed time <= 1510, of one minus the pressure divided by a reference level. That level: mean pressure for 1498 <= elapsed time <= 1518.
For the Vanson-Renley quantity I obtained 0.12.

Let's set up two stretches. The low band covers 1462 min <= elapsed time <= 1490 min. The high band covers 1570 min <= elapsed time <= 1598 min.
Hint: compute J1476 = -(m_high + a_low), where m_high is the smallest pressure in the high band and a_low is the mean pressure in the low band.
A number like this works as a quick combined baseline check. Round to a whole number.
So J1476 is -333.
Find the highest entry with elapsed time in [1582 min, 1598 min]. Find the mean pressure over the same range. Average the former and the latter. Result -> 150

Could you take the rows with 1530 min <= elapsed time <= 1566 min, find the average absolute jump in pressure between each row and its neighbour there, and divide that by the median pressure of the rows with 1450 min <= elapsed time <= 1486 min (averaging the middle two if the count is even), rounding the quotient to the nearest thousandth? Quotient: 0.038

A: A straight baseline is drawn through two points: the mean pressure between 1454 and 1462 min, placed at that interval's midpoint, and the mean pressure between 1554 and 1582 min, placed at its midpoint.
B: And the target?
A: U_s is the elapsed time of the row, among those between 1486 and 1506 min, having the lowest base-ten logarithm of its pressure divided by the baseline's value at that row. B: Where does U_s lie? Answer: 1500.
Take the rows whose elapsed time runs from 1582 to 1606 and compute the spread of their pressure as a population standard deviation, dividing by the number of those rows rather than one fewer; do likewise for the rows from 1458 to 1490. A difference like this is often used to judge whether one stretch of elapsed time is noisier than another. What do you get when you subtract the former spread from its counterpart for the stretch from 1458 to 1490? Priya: 17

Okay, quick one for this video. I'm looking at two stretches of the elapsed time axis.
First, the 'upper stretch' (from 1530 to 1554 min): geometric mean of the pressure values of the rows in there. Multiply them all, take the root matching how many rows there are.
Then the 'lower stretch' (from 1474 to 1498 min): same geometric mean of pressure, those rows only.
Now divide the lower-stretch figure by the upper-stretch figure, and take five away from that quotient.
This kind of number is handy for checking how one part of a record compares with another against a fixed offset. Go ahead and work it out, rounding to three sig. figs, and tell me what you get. -4.14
